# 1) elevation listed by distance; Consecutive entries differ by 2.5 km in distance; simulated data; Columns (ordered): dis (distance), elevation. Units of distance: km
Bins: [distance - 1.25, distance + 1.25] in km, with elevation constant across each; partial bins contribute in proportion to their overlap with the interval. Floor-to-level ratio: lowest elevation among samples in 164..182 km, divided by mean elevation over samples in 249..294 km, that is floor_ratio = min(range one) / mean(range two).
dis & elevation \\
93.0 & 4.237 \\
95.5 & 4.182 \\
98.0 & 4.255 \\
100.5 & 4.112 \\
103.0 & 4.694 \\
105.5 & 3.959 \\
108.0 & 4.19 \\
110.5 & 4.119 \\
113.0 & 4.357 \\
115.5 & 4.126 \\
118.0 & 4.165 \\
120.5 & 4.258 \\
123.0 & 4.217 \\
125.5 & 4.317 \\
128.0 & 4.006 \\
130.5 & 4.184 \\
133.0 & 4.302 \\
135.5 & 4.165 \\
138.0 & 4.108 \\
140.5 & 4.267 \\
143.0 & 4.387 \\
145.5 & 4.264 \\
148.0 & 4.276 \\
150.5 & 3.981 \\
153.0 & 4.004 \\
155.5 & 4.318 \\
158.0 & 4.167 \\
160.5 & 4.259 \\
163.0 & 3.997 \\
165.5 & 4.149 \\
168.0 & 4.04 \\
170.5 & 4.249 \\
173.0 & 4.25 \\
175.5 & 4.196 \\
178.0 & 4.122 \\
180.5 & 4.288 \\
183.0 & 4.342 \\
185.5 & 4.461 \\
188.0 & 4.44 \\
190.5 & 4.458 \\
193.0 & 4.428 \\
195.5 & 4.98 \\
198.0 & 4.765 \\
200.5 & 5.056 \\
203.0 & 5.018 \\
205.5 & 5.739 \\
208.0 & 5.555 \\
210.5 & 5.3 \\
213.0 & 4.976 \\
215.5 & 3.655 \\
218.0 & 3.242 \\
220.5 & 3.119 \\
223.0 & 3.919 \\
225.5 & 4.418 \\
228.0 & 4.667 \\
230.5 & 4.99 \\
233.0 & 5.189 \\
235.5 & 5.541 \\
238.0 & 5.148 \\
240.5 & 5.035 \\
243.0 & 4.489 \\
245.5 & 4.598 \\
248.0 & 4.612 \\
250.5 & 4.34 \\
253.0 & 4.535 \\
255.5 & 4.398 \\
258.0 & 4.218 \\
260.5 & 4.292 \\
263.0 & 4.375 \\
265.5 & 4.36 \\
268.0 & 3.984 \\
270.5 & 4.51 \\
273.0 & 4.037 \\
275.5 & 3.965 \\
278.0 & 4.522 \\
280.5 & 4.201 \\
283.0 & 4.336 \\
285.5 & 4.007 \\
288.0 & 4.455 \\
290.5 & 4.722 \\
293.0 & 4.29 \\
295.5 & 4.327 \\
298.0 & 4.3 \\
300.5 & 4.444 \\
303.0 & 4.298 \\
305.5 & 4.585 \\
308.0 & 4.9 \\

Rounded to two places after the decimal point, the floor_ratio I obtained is 0.94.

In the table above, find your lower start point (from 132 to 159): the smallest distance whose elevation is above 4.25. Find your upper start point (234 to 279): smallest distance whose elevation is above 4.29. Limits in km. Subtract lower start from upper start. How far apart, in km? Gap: 102.5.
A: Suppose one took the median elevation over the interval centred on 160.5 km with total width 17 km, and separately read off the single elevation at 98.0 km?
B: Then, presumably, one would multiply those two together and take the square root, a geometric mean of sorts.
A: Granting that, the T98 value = 4.20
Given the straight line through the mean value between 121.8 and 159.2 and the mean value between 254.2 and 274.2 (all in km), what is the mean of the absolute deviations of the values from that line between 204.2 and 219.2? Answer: 1.0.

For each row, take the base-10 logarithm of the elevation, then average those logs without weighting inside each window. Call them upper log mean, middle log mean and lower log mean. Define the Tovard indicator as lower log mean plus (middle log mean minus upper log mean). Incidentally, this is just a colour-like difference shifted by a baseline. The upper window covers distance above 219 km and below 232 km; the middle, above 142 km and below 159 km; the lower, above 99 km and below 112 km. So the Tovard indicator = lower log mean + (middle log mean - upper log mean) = 0.627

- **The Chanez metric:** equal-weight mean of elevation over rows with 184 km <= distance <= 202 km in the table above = 4.66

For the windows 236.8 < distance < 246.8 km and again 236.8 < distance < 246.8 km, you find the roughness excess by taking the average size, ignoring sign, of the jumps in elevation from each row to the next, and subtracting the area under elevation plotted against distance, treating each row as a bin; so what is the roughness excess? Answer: -47.9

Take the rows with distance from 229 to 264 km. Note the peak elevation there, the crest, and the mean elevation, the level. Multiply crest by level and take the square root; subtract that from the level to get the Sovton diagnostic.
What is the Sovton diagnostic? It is -0.40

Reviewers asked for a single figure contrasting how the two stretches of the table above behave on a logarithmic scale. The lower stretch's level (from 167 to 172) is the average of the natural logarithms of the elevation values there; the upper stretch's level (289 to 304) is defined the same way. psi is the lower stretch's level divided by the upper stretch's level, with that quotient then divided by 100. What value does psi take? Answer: 0.0096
